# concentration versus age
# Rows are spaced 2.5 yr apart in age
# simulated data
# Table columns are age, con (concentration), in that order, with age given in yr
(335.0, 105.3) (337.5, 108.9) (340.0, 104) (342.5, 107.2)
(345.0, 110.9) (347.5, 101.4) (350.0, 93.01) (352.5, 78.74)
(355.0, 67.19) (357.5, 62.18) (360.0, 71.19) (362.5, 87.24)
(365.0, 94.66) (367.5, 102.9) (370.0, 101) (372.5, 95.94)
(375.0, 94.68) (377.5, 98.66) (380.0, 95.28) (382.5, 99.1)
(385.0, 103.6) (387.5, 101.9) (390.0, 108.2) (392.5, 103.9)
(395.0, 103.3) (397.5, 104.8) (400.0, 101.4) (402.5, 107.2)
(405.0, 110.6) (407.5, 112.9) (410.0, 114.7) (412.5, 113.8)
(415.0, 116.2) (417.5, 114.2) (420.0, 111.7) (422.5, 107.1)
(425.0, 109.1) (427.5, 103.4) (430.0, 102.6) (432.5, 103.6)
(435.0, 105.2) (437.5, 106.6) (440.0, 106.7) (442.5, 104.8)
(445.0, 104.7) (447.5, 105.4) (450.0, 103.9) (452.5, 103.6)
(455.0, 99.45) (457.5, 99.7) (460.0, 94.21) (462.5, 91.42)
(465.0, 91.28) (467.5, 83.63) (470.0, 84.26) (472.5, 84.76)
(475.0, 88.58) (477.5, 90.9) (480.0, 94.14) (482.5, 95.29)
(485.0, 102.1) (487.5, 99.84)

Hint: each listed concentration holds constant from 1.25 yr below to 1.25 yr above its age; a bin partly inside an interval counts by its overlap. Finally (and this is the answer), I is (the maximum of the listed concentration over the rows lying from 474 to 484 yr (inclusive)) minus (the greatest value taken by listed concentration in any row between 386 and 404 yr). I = -12.9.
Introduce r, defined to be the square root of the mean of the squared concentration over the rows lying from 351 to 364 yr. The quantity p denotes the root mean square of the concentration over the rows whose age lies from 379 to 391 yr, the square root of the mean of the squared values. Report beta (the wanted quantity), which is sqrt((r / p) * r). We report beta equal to 7.3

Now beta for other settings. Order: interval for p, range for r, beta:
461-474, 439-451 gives 11.3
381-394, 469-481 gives 8.7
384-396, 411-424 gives 11.0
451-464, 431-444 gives 10.7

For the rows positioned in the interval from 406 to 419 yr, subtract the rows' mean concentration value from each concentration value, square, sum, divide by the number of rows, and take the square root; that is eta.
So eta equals 1.1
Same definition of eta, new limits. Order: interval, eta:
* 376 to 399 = 3.6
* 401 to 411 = 2.8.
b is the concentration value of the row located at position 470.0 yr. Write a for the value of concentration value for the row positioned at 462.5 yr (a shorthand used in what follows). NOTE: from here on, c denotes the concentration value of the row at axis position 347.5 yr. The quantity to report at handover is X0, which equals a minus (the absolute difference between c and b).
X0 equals 74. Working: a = 91.42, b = 84.26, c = 101.4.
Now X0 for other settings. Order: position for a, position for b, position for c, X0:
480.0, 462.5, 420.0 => 74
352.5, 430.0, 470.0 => 60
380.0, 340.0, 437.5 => 93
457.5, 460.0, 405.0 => 83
